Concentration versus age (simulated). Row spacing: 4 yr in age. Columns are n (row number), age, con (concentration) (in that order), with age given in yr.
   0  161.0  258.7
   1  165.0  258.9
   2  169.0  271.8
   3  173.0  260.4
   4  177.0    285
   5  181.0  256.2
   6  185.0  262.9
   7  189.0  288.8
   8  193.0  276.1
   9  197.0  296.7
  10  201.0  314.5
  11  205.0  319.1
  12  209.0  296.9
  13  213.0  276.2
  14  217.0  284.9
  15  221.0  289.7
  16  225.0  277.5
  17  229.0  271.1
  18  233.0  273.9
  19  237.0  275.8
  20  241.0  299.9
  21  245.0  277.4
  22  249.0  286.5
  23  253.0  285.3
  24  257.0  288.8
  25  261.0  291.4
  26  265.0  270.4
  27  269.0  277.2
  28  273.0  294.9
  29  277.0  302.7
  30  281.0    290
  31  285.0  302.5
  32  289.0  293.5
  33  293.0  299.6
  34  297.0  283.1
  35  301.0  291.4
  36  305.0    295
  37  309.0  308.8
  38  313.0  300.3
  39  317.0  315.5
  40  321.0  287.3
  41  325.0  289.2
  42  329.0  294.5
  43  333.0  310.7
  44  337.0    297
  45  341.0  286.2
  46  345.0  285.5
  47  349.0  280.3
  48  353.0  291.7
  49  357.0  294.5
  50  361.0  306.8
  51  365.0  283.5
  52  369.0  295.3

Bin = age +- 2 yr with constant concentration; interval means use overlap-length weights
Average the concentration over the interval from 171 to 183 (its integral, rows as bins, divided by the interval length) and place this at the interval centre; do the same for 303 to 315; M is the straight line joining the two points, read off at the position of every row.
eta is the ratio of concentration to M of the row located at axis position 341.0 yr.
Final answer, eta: 0.92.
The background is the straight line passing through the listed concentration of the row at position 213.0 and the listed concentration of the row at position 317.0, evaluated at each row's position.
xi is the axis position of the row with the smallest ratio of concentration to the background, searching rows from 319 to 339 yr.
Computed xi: 321.0 yr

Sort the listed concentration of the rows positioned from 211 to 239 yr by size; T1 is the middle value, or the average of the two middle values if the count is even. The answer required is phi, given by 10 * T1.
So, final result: 2762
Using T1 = 276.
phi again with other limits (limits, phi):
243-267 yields 2859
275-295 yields 2996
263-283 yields 2900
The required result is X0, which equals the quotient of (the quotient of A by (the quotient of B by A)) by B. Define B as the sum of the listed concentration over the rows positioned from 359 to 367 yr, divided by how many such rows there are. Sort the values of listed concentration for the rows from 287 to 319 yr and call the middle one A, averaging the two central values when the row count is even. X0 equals 1.01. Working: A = 297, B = 295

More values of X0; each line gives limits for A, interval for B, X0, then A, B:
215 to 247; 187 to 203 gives 0.89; 277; 294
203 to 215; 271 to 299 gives 1.01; 297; 295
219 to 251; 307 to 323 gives 0.84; 277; 303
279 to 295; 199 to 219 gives 0.99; 297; 298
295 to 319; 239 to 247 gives 1.06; 298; 289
